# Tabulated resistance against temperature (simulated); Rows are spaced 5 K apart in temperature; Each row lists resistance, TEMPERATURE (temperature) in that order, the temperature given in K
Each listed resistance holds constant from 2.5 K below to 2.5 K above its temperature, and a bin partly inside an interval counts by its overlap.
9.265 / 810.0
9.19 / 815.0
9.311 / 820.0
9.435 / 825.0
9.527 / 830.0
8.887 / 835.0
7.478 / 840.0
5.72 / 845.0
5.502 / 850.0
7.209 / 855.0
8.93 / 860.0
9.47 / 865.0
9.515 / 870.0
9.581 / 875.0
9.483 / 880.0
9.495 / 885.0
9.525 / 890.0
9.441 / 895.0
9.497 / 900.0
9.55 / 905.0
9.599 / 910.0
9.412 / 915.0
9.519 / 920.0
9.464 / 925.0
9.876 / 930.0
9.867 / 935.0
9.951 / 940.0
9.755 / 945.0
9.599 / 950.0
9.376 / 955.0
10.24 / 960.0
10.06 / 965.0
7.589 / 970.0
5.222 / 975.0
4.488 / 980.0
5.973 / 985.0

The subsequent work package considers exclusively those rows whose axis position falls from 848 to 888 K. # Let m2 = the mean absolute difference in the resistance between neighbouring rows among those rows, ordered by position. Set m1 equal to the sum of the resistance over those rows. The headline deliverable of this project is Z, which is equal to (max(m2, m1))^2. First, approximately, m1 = 69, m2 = 0.60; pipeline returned 4787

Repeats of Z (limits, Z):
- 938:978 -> 5154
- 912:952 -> 5997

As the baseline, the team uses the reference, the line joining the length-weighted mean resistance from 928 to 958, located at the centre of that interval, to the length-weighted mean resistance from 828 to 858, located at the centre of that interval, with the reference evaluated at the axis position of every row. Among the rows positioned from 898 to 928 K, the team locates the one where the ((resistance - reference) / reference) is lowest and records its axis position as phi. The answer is 925.0 K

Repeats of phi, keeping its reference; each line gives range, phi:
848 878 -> 850.0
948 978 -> 975.0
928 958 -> 955.0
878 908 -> 905.0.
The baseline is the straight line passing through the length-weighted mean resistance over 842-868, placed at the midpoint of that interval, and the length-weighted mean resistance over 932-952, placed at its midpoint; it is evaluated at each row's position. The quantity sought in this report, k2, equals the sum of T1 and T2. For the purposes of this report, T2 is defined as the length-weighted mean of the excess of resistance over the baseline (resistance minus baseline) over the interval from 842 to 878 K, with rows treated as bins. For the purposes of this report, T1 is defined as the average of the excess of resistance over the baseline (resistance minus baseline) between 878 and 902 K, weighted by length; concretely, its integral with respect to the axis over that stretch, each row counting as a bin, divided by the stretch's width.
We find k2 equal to 1.6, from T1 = 1.1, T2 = 0.5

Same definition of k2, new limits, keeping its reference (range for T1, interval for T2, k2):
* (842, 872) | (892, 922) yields 0.9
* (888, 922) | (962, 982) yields -2.9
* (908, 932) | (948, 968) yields -0.1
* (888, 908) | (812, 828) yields 3.8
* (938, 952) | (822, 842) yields 2.0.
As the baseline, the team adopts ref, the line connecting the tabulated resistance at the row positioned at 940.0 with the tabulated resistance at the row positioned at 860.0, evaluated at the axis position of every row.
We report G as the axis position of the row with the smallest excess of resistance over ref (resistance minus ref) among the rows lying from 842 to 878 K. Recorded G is 850.0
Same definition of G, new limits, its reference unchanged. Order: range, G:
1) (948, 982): 980.0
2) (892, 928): 925.0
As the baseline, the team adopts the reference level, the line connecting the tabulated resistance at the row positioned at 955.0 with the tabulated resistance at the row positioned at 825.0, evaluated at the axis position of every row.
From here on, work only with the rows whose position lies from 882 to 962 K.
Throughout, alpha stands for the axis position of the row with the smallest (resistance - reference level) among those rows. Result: 955.0 K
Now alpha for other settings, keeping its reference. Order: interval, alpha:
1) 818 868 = 850.0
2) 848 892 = 850.0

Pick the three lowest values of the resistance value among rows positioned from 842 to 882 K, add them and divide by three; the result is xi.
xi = 6.1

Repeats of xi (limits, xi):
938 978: 7.4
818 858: 6.1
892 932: 9.4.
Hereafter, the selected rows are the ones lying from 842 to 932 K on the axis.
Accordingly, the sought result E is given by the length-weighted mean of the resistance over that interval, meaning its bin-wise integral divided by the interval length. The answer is 8.9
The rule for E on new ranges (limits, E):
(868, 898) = 9.5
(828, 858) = 7.4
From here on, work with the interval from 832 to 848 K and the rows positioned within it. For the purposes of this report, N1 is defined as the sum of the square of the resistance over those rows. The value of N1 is 168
